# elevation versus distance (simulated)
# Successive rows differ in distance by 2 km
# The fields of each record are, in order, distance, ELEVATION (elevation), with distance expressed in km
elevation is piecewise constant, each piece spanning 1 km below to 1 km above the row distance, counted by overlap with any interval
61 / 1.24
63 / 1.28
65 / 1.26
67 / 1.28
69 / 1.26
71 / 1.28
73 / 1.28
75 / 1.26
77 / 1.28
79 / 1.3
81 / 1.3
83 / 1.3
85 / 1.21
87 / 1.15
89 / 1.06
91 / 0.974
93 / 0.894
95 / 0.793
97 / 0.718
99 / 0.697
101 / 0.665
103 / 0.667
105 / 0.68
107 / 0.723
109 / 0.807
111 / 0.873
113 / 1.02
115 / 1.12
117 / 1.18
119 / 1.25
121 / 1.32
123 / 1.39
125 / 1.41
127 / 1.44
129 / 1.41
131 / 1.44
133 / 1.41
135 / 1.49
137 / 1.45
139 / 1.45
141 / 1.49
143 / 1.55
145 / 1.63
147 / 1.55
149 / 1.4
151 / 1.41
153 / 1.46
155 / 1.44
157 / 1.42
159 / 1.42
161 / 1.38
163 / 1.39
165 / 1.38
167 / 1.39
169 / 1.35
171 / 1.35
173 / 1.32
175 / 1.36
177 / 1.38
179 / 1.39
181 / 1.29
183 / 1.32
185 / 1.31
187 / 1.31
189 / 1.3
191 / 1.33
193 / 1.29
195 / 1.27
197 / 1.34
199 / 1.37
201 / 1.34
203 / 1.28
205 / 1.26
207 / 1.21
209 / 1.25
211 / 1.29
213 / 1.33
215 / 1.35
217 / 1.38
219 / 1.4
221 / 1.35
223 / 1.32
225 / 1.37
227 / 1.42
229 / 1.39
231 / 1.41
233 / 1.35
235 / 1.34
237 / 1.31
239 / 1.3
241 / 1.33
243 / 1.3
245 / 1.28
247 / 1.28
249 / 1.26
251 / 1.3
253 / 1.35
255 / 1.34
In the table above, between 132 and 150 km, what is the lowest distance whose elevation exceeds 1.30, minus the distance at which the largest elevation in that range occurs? -12 km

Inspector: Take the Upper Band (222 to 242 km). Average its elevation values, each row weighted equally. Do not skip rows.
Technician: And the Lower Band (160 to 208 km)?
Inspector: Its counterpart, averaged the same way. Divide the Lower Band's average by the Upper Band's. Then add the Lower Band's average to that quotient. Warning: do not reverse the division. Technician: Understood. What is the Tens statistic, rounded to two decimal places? 2.31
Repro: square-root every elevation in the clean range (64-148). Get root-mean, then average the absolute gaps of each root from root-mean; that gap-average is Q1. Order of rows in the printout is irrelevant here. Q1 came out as 0.11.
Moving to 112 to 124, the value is 0.05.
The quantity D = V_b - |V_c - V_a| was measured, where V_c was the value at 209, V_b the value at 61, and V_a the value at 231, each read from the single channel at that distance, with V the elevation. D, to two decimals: 1.08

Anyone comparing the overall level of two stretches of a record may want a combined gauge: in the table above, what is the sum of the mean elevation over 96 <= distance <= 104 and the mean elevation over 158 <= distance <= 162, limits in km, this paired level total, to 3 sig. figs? 2.09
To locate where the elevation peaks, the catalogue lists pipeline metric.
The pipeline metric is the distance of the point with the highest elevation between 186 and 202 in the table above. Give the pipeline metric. 199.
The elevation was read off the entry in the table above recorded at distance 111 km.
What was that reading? 0.873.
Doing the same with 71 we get 1.28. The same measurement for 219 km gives 1.4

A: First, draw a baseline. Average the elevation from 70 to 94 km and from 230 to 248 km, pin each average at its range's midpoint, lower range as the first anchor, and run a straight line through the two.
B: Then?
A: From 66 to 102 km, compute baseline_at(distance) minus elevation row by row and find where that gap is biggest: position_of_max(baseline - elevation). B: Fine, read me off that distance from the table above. 101 km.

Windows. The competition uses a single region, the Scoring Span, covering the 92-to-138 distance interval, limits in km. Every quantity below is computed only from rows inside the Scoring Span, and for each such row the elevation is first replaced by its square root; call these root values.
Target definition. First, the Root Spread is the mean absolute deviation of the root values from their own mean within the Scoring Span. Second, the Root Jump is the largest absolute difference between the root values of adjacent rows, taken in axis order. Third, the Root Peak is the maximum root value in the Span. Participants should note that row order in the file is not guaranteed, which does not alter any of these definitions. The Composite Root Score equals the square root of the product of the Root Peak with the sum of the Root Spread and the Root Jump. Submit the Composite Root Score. 0.516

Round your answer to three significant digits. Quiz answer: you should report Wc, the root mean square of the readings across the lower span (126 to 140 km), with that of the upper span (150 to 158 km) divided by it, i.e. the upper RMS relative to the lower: 0.994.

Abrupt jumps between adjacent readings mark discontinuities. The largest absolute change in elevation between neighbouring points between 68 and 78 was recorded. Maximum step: 0.020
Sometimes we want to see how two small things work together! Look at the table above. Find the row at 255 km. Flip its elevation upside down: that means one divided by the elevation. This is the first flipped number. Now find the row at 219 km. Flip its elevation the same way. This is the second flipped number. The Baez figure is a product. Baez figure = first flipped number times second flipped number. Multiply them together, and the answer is 0.533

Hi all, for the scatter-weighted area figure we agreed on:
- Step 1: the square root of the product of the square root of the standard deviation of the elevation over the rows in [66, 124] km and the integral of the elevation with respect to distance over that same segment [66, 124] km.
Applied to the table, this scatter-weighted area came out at 5.5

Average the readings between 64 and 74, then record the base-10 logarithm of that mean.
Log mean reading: 0.10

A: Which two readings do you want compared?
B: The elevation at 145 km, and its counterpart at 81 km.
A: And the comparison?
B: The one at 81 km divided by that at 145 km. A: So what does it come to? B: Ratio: 0.80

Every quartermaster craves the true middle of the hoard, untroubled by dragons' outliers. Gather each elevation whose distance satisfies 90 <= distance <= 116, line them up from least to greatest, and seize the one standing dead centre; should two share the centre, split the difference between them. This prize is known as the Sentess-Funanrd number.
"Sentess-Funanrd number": 0.79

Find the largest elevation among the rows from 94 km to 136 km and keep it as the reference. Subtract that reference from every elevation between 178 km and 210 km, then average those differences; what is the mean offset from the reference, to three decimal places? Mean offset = -0.186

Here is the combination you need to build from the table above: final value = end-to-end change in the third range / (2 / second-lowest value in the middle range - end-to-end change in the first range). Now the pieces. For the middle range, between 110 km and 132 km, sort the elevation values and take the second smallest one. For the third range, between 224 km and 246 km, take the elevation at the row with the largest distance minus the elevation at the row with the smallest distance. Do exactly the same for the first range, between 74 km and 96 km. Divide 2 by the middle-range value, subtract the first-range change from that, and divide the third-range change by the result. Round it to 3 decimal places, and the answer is -0.037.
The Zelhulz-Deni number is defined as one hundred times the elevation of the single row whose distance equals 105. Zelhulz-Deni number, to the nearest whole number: 68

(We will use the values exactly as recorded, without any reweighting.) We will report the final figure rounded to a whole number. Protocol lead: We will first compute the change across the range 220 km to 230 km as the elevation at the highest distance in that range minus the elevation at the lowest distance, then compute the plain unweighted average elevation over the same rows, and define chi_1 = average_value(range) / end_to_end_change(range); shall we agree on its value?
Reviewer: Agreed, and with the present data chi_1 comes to 34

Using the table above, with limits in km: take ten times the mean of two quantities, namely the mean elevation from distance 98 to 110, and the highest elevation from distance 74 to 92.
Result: 10.0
